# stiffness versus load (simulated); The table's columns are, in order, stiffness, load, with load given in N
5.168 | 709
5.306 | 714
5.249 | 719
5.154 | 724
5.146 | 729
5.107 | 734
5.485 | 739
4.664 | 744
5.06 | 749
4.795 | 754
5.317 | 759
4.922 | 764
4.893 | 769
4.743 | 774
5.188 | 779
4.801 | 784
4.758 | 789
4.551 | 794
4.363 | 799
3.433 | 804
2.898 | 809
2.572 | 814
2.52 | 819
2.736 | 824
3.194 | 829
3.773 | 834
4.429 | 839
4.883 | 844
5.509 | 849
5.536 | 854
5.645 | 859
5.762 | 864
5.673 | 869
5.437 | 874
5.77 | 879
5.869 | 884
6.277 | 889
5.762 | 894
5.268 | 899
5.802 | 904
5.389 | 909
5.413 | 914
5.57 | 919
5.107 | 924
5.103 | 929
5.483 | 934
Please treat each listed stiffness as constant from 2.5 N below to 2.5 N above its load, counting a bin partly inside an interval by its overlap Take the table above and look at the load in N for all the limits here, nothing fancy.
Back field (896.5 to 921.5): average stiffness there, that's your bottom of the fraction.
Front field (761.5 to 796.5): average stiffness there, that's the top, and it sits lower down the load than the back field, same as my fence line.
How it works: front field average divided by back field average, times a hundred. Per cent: 88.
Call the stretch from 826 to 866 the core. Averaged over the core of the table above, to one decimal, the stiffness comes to 4.8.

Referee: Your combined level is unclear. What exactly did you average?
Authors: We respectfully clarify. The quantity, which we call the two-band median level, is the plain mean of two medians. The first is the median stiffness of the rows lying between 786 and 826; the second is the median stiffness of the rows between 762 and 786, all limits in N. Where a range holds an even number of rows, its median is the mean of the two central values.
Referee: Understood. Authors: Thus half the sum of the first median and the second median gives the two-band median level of 4.0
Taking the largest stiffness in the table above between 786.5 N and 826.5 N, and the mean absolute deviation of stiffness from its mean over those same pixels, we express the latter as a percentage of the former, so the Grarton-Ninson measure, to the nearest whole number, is 17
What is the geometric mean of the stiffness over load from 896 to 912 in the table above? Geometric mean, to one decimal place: 5.5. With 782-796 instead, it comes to 4.7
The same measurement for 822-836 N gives 3.2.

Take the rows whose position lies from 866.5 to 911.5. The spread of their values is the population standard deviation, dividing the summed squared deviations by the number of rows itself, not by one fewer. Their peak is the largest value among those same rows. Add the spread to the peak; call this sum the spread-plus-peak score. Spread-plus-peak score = 6.6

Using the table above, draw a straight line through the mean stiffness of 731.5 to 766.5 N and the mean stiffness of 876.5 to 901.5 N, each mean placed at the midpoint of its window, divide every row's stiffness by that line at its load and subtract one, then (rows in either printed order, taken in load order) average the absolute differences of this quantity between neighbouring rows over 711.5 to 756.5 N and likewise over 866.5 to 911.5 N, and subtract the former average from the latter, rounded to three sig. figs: 0.0110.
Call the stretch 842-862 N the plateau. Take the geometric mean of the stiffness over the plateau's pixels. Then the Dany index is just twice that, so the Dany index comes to 10.8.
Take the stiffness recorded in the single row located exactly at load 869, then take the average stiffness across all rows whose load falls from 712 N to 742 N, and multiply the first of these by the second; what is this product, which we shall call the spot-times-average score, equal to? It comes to 30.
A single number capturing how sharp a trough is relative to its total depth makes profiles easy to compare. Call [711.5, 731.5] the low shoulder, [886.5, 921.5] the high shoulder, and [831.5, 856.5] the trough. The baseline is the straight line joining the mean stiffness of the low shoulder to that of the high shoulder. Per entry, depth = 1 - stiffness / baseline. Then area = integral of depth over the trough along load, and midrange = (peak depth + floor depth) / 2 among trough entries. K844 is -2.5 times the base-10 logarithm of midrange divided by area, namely 3.2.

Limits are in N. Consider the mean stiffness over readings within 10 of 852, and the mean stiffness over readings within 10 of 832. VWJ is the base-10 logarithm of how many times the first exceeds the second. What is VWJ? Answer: 0.18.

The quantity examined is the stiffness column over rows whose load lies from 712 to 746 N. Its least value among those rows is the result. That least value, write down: 4.664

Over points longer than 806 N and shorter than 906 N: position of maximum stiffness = 889 N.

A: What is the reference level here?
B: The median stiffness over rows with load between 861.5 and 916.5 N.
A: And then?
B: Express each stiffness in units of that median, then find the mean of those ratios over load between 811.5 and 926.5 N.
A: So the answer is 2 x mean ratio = 1.7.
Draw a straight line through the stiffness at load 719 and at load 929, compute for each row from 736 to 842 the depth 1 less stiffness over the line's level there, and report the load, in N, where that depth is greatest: 819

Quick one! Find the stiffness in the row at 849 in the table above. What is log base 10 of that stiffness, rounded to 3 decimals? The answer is 0.741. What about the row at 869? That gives 0.754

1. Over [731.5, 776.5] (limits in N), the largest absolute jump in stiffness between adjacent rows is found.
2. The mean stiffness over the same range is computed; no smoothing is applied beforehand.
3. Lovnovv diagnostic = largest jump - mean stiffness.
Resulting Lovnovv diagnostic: -4.2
